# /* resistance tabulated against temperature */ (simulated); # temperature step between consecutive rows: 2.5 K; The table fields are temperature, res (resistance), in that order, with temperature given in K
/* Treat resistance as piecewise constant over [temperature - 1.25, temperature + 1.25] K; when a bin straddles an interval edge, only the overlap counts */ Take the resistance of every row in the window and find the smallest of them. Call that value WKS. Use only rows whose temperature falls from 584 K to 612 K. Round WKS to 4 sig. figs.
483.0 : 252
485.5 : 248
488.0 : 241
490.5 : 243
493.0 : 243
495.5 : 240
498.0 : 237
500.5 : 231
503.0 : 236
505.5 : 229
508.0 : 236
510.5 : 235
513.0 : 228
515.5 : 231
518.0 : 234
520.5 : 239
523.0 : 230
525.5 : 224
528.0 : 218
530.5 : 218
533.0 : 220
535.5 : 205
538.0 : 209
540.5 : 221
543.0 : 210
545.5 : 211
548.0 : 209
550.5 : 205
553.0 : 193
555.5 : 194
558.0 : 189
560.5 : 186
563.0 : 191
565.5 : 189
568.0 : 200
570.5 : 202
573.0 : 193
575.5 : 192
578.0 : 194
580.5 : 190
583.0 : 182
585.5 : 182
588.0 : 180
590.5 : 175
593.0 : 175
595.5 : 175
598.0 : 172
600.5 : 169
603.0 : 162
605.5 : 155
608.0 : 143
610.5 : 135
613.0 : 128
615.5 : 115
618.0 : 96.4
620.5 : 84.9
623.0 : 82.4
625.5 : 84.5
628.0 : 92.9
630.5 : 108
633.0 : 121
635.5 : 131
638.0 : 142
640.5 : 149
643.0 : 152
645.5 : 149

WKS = 135.0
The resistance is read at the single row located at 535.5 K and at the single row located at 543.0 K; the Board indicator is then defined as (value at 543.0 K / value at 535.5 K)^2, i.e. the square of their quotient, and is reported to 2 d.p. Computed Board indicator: 1.05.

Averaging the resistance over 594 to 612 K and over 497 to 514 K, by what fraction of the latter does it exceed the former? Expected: 0.32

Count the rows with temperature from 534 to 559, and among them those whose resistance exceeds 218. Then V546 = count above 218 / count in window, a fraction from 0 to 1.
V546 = 0.10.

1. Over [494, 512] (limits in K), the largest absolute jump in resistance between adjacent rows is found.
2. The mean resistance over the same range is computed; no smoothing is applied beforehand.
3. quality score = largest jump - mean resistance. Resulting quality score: -228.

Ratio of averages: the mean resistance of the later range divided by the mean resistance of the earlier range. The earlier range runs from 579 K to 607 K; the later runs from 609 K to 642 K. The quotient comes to 0.65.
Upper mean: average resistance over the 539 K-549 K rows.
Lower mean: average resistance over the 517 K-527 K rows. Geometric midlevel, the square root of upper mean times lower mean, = 222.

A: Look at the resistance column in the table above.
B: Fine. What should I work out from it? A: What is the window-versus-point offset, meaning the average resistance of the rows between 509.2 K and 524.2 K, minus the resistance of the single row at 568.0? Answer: 33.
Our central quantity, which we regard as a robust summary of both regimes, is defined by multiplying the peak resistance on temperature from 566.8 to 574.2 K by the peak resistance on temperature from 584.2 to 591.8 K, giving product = 36764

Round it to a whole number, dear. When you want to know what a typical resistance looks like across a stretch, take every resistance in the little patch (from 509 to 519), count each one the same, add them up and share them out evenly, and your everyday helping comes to 232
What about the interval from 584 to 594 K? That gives 178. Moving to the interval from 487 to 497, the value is 242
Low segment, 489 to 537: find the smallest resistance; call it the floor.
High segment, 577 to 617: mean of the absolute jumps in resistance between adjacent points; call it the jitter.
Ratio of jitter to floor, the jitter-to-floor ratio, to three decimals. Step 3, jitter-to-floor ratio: 0.026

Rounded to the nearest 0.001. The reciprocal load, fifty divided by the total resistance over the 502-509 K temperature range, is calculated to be 0.071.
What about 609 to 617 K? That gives 0.132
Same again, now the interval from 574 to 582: 0.087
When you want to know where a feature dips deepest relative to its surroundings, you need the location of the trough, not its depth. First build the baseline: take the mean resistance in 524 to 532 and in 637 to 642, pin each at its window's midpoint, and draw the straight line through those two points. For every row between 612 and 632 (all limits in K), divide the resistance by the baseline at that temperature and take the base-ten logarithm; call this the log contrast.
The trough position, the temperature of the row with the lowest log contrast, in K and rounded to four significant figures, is 623.0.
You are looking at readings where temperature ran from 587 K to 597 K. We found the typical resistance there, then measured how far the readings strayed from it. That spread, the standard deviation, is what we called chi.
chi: 2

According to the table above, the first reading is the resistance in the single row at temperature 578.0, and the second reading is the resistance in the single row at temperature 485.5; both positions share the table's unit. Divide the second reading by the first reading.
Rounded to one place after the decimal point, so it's 1.3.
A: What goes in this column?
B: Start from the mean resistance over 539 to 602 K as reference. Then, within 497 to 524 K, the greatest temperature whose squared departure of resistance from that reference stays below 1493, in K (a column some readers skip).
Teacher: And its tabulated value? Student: 513.0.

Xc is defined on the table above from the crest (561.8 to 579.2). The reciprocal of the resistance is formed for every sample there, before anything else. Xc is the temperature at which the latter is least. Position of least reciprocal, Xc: 570.5 K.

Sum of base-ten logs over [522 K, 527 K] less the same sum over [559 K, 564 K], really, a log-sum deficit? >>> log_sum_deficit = 0.16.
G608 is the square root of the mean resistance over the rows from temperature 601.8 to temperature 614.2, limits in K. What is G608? 12.0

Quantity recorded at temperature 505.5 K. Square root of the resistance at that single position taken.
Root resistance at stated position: 15.1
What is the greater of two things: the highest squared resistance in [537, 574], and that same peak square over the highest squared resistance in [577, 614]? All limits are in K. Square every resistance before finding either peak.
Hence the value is 48841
